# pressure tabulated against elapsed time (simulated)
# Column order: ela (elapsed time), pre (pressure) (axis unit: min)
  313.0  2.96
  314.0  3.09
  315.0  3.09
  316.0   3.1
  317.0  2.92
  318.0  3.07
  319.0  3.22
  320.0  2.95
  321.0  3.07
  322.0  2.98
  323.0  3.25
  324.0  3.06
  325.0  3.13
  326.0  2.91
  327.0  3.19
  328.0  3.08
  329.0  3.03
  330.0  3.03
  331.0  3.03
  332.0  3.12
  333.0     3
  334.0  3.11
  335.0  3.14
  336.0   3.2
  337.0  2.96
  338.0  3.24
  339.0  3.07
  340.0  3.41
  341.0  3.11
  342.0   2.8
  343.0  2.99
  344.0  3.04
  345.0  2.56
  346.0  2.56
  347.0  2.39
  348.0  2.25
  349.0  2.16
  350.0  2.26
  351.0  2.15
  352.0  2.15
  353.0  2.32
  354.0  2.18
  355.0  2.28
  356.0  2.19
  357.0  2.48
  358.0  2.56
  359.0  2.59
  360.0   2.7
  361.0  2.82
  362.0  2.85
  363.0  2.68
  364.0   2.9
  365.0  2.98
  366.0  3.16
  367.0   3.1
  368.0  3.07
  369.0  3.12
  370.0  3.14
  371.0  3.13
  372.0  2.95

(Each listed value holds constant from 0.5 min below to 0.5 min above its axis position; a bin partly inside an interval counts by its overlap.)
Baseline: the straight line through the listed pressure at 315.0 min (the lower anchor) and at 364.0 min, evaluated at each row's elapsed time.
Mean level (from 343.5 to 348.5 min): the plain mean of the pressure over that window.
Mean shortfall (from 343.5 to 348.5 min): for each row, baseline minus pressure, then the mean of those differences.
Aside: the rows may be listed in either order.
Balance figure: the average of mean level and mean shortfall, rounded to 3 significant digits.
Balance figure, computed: 1.48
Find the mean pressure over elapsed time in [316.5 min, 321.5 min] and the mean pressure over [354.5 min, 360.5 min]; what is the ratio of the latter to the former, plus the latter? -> 3.28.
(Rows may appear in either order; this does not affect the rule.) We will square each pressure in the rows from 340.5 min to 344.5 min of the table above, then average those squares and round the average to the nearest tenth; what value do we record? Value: 8.9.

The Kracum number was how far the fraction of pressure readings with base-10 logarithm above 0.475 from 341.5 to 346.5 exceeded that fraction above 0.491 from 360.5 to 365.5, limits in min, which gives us 0.40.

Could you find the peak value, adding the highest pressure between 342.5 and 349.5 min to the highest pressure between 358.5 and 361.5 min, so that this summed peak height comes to 5.9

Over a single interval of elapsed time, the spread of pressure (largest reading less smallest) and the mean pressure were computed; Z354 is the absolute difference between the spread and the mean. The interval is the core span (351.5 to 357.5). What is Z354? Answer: 1.9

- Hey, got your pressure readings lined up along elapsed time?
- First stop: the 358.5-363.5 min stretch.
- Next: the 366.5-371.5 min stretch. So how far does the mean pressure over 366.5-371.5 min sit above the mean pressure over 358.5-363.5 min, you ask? 0.38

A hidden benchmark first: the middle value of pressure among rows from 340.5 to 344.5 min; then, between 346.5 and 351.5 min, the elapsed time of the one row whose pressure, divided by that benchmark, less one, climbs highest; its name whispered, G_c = 347.0 min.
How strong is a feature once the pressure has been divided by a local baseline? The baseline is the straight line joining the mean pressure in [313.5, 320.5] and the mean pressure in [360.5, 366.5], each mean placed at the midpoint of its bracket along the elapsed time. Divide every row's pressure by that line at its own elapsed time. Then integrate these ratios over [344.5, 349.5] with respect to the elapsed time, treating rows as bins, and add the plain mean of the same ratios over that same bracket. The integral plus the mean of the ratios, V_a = 4.8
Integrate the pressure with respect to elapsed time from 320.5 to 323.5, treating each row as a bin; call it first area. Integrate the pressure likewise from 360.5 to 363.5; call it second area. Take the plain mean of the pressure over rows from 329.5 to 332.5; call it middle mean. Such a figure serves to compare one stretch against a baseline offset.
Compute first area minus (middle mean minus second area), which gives 14.6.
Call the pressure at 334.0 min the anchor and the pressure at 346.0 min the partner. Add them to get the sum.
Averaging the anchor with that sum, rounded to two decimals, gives 4.39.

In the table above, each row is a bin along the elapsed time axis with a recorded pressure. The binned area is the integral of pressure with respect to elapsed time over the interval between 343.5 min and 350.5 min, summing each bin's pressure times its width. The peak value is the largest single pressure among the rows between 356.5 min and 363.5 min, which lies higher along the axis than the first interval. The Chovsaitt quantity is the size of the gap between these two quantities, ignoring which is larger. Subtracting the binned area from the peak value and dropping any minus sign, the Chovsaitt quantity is 14.4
